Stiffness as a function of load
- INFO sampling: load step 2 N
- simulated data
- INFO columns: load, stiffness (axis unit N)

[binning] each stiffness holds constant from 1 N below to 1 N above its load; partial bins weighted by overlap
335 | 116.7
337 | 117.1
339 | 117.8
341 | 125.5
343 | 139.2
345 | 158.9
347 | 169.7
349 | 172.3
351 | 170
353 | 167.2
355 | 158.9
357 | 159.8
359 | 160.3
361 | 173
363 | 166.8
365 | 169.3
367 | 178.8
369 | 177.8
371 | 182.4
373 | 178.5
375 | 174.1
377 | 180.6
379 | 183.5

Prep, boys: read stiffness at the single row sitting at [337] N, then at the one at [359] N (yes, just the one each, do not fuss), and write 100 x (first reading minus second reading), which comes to -4320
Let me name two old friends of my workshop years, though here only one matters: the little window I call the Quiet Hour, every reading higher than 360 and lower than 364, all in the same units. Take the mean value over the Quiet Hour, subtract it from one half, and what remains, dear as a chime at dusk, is -169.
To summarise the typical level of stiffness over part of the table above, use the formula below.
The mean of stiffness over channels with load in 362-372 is 175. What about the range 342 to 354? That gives 163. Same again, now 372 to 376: 176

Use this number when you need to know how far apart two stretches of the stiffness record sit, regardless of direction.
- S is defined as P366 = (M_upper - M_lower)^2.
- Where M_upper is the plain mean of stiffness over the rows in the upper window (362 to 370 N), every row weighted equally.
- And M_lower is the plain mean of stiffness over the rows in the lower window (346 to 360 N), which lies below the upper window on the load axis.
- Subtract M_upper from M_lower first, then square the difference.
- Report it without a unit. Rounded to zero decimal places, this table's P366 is 60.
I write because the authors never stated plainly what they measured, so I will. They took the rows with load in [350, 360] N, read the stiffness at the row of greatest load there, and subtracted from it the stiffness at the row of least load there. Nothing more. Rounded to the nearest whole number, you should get -10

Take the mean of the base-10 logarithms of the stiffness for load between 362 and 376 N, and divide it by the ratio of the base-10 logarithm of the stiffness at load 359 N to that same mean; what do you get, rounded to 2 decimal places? 2.28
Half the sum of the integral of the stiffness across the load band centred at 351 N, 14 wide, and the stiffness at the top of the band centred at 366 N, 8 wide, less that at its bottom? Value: 1162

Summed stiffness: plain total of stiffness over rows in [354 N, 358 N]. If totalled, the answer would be 319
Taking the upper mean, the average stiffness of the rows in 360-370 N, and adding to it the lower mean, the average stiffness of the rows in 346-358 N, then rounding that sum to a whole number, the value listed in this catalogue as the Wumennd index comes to 339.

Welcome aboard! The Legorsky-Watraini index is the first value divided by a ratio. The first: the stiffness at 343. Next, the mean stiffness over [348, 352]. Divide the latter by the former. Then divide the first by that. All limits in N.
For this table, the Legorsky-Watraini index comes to 113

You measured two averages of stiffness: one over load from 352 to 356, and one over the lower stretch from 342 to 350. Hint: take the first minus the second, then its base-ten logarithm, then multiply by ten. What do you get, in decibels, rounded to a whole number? 5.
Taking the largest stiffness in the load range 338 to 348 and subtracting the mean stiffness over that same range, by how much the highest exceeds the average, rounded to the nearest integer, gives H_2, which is 27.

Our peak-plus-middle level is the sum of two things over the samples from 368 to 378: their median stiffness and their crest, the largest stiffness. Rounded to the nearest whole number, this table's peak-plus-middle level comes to 361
